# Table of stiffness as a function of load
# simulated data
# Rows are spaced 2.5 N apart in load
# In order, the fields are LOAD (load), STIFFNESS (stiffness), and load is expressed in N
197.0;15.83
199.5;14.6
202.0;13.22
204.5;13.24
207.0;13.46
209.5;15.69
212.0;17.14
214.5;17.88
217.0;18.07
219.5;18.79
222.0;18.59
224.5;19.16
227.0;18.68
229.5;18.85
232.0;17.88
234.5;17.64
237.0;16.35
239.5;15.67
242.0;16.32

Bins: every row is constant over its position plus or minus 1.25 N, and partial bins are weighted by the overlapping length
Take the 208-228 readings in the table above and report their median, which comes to 18.3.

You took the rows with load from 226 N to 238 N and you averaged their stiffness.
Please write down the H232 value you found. 17.9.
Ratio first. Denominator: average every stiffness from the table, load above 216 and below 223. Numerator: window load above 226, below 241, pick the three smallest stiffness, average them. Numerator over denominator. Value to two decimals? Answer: 0.90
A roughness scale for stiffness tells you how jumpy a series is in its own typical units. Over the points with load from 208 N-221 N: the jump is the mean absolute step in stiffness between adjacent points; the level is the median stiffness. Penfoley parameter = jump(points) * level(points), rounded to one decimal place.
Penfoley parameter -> 13.9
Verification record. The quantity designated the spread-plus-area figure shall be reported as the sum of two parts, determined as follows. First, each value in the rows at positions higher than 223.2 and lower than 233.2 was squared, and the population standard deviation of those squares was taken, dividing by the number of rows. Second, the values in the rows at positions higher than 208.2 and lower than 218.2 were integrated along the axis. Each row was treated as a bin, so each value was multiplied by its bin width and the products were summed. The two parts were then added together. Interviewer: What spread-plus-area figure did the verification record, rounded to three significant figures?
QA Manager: 189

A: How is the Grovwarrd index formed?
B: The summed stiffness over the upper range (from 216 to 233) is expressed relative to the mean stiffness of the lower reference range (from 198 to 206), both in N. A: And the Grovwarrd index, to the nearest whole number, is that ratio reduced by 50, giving -41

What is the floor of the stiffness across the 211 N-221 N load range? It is 17.14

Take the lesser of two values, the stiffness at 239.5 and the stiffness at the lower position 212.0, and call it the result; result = 15.7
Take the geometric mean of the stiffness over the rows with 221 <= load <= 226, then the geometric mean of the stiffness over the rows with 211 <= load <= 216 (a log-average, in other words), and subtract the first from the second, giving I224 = -1.4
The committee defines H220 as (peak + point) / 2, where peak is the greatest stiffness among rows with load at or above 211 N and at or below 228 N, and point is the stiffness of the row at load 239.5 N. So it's 17.4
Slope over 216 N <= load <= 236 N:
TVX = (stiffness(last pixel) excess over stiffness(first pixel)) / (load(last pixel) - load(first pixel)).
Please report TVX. -0.02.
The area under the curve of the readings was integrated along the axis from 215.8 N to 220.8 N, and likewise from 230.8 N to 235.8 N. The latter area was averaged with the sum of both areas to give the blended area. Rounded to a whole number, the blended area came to 135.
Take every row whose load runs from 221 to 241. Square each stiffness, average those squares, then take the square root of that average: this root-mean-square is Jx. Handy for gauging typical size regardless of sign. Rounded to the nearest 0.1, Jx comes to 17.9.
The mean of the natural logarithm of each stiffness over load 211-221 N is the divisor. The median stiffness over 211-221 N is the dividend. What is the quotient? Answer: 6.2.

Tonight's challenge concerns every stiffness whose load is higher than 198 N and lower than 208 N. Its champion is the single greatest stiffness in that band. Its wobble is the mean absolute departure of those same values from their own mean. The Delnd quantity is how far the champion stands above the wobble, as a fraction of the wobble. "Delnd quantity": 29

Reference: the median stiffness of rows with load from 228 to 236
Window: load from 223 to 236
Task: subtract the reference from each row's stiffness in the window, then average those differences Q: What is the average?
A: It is 1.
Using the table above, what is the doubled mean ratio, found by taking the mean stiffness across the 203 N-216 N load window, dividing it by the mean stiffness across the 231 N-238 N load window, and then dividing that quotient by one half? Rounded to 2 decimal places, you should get 1.79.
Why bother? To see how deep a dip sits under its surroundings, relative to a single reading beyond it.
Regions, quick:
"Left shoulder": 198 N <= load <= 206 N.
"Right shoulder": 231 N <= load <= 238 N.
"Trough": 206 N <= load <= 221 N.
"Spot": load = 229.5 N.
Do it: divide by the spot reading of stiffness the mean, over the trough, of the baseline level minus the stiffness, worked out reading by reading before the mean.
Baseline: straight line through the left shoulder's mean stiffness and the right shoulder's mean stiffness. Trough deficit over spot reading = -0.10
